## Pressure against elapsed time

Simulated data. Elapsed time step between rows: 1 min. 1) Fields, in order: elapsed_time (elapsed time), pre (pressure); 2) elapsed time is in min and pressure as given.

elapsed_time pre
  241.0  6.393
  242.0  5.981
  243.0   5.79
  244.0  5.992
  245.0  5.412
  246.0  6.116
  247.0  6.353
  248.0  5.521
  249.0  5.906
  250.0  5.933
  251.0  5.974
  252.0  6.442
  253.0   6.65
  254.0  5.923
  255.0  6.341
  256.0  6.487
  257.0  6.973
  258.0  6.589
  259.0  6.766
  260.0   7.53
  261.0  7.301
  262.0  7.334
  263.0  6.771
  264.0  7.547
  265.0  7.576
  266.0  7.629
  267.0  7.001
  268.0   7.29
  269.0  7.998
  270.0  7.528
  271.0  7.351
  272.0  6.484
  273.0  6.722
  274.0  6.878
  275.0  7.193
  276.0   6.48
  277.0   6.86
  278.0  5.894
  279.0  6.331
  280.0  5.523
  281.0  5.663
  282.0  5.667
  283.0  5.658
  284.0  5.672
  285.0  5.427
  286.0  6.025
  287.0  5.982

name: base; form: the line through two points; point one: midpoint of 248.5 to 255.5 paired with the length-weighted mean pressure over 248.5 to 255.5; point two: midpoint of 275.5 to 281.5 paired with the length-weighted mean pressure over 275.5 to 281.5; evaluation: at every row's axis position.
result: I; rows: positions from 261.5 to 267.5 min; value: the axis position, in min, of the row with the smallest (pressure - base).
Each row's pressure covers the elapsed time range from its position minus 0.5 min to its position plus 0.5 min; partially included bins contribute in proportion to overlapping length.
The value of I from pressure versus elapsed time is 263.0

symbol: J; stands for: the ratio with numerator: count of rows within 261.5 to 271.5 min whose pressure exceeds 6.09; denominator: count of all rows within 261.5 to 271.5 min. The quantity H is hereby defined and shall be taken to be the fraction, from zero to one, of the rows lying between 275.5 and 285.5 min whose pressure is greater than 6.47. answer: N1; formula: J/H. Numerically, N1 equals 5.0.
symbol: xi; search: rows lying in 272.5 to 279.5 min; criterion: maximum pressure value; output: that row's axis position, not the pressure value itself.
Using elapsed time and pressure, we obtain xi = 275.0 min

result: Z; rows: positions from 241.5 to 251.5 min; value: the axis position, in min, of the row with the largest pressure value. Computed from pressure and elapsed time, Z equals 247.0 min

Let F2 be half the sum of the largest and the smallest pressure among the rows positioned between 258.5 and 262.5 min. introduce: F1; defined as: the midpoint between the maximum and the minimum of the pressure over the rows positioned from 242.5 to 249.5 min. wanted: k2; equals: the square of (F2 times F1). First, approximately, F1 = 5.9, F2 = 7.1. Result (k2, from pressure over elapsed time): 1768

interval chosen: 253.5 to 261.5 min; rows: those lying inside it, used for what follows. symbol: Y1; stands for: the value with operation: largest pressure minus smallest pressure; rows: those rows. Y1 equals 1.61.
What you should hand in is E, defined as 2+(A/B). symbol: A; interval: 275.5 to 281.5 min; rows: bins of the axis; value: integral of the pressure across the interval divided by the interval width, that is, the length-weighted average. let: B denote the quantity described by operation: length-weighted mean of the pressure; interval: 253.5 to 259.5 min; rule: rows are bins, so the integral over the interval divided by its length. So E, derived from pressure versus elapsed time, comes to 2.9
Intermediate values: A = 6.1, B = 6.5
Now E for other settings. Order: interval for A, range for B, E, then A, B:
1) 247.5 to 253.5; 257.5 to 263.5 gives 2.9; 6.1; 7.0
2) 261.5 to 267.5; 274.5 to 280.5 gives 3.1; 7.3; 6.4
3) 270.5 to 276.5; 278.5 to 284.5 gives 3.2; 6.9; 5.8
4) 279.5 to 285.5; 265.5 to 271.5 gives 2.8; 5.6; 7.5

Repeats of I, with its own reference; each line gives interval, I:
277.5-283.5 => 280.0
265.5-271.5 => 267.0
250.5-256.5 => 254.0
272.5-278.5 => 278.0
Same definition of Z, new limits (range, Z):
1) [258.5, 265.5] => 265.0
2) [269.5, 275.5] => 270.0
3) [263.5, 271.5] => 269.0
